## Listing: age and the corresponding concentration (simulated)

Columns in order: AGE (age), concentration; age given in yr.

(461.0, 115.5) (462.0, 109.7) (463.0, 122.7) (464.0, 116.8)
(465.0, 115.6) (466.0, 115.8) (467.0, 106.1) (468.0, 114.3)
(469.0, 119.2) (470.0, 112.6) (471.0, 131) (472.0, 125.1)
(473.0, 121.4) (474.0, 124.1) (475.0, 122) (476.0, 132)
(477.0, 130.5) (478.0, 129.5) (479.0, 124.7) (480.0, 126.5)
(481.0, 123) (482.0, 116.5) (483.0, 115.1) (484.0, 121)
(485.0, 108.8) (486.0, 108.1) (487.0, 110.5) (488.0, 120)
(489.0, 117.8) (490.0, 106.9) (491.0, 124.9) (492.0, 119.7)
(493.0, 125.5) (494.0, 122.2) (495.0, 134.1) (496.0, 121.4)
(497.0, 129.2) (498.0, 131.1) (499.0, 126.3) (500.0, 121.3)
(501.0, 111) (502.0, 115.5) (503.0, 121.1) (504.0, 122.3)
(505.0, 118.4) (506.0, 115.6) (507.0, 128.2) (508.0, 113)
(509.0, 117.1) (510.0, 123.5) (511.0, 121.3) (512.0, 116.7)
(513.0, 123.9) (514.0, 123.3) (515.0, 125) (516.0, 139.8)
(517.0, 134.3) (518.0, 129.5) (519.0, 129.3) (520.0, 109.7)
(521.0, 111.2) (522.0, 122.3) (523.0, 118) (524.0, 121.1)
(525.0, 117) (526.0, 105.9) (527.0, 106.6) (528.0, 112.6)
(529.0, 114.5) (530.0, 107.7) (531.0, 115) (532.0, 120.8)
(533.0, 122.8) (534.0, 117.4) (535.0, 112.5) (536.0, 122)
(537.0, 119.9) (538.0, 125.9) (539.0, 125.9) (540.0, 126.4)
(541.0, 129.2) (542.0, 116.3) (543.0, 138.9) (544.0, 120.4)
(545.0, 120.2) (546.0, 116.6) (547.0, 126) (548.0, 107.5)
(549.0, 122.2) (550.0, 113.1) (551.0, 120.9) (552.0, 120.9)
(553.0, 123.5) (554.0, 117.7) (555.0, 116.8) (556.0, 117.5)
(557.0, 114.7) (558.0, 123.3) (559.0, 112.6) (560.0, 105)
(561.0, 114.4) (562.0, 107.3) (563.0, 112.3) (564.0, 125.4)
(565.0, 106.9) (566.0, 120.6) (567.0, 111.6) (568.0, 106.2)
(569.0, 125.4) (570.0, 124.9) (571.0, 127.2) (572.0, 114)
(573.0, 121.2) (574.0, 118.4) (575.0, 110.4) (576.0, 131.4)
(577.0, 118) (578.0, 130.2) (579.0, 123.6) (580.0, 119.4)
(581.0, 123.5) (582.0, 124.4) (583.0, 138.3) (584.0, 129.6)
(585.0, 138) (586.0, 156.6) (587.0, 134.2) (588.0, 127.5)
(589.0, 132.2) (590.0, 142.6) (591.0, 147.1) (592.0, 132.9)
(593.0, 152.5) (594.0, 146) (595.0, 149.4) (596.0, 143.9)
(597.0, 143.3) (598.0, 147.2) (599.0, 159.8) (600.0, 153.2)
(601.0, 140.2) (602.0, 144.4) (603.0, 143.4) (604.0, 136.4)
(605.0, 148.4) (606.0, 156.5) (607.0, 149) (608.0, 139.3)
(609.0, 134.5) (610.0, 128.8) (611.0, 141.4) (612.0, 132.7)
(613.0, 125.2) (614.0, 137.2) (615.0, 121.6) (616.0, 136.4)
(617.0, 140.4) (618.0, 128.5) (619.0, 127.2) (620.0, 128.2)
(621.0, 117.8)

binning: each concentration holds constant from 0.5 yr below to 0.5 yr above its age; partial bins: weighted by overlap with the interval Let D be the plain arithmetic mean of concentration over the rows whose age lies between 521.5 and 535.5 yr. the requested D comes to 115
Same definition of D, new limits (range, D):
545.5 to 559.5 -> 118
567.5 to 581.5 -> 121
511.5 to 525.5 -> 123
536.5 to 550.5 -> 122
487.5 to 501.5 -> 122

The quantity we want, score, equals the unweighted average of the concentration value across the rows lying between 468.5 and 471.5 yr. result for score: 121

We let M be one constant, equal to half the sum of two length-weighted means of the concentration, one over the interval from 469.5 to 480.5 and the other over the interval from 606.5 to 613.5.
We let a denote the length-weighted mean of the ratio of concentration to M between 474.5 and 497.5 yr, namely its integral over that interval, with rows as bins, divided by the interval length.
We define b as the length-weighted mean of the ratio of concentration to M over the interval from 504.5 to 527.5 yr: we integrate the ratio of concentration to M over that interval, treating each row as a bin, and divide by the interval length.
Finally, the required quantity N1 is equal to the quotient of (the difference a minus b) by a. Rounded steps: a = 0.93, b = 0.922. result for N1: 0.007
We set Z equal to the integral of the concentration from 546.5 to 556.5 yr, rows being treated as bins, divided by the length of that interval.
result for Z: 119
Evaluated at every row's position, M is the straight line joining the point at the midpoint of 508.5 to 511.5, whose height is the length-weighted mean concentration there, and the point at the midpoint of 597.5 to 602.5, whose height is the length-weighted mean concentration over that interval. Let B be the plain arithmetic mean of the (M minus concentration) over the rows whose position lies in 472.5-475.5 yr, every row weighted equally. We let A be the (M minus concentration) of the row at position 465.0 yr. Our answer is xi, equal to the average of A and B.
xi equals -11.2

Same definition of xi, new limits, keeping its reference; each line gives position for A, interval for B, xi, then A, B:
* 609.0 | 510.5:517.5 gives 6.4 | 17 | -4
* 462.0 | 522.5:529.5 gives 3.9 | -4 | 12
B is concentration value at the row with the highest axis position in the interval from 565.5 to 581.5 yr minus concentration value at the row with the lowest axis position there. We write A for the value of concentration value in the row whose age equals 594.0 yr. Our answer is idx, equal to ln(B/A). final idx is -3.9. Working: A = 146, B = 3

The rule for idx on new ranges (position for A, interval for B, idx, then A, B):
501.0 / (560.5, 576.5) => -1.9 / 111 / 17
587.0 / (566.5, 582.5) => -2.3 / 134.2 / 13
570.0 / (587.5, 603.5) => -2.1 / 124.9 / 16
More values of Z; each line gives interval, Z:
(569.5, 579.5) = 122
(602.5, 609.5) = 144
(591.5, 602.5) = 147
